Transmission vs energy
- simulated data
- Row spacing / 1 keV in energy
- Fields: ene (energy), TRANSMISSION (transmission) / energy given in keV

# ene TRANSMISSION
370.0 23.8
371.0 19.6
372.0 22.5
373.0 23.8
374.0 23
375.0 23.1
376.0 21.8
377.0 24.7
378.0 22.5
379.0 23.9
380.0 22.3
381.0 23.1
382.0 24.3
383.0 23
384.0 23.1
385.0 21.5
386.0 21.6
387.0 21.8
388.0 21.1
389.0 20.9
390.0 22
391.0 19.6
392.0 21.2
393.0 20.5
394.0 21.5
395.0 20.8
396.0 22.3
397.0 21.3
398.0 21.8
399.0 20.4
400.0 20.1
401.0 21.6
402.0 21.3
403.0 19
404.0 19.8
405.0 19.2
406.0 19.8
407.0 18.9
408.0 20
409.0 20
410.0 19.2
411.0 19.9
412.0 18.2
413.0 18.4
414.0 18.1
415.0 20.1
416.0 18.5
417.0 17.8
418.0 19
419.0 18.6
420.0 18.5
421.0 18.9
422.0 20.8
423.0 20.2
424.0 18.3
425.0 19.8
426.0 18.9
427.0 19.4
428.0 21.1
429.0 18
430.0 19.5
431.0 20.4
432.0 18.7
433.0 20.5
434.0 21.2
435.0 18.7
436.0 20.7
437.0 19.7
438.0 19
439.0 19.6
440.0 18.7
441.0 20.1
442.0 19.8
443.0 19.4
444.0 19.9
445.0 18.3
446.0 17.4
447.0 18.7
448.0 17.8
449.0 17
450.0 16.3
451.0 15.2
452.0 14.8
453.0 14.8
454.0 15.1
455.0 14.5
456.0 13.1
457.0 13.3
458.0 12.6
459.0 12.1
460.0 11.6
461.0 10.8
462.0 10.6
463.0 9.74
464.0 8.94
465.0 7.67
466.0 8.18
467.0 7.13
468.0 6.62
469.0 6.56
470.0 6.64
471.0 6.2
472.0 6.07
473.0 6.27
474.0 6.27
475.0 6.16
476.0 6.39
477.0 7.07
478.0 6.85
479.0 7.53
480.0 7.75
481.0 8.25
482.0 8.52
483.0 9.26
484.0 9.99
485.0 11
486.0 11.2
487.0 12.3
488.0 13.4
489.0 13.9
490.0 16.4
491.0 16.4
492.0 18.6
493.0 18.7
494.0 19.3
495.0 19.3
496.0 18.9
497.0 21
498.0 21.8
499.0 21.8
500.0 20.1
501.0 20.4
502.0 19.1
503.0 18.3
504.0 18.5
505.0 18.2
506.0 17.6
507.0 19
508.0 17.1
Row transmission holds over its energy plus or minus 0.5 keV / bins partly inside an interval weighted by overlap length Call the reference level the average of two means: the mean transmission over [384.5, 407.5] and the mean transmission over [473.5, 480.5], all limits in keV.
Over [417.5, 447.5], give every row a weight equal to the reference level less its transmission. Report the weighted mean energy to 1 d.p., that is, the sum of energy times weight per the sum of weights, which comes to 432.4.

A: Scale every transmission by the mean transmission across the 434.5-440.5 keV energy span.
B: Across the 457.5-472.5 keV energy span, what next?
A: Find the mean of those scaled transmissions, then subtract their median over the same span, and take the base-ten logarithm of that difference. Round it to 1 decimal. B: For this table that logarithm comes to -1.5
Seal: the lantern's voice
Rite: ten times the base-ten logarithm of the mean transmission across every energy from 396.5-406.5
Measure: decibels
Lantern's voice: 13.1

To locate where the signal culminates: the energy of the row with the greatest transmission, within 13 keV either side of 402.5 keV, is 396.0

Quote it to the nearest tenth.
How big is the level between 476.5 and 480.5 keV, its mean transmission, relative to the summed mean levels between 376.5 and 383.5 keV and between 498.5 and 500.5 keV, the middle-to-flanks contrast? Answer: 0.2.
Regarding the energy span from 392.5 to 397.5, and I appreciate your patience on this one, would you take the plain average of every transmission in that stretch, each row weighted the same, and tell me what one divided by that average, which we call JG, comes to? 0.047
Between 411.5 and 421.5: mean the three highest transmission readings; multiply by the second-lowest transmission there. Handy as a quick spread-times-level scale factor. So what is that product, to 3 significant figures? 350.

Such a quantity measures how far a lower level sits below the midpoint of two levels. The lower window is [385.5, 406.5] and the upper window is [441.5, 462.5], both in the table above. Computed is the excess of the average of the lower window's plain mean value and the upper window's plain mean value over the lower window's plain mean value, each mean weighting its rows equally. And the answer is -2.7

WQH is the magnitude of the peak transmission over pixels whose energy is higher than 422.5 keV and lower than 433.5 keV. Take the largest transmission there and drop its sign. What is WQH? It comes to 21.1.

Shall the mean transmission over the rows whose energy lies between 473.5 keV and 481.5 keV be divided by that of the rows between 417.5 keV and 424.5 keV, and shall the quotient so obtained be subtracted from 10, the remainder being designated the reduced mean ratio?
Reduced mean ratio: 9.6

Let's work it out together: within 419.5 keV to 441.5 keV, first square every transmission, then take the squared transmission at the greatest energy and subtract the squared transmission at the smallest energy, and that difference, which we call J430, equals 62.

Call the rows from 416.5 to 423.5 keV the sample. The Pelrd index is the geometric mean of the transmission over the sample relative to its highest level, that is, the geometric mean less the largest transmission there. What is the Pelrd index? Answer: -1.71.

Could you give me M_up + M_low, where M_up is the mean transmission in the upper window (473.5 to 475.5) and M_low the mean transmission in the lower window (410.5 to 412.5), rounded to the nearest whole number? 25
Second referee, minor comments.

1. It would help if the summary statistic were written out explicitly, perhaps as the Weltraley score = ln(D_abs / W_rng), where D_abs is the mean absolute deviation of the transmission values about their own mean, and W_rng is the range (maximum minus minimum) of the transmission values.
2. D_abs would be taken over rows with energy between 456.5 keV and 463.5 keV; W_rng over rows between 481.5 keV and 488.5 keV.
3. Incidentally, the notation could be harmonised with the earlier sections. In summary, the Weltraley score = -1.60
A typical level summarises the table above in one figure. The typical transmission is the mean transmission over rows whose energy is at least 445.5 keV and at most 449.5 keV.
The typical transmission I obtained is 18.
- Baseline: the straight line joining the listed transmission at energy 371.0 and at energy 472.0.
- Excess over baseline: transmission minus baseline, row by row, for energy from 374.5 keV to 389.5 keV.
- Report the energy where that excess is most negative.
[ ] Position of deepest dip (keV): 376.0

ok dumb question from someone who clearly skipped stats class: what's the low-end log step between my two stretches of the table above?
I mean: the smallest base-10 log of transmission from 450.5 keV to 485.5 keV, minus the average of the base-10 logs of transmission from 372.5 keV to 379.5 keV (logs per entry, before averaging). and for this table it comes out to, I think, -0.6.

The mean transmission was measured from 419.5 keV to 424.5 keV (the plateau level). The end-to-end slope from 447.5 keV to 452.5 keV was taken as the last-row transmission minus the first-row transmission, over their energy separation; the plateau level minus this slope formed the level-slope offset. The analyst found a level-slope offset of 20.1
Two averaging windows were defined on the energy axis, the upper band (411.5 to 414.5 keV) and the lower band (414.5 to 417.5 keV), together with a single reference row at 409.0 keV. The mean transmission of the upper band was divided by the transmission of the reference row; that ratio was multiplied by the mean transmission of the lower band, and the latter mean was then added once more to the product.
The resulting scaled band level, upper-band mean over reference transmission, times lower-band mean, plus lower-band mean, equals 36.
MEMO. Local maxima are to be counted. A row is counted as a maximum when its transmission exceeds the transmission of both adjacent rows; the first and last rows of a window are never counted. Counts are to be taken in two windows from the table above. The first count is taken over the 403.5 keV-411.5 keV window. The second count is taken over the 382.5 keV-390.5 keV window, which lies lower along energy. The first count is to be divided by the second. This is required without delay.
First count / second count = 0.50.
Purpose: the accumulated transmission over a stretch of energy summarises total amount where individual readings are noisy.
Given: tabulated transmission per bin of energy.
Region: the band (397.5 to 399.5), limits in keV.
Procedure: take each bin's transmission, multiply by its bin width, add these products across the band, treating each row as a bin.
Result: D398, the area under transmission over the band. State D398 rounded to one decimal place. 42.2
